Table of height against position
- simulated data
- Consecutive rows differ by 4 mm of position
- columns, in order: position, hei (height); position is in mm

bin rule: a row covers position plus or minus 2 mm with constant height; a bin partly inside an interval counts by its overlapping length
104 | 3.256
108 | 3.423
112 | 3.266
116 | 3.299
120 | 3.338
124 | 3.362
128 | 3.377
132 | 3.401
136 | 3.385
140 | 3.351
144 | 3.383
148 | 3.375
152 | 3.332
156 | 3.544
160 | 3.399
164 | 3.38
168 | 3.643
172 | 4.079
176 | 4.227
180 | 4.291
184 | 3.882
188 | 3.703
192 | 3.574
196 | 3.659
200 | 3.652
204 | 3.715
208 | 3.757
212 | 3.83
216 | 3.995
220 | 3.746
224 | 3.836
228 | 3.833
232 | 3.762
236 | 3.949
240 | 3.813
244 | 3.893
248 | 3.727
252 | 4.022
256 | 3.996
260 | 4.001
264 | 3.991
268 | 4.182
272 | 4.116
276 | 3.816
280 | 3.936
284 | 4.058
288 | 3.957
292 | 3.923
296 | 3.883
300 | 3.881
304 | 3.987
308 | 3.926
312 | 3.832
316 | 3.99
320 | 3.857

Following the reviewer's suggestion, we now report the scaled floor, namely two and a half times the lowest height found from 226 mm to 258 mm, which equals 9.3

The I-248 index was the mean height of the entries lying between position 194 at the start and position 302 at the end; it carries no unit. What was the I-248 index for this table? 3.89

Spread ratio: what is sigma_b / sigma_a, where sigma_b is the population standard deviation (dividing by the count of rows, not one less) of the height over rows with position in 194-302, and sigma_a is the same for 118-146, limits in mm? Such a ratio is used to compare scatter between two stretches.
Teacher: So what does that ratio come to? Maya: 6.6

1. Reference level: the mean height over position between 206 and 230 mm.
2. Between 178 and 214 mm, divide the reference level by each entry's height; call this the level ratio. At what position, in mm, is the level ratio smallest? 180 mm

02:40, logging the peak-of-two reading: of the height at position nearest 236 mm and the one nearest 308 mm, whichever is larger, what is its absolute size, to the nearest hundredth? 3.95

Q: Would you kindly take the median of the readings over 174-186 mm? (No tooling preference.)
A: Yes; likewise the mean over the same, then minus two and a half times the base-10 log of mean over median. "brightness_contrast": 0.024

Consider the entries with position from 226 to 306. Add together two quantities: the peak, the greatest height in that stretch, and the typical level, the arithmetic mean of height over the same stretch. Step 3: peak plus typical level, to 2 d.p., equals 8.12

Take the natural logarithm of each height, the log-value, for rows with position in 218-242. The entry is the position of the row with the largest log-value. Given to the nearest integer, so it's 236 mm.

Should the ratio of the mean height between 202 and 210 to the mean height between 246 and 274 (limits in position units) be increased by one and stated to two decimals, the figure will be 1.93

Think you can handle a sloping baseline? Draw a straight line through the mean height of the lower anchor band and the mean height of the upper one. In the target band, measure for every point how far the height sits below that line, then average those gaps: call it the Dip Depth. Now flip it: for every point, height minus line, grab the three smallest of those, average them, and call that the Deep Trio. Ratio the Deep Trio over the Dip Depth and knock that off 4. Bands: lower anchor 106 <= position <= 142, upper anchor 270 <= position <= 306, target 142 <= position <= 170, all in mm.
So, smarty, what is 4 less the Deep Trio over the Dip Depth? 7.2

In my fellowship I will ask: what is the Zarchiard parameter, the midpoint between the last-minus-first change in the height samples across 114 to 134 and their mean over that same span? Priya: 1.73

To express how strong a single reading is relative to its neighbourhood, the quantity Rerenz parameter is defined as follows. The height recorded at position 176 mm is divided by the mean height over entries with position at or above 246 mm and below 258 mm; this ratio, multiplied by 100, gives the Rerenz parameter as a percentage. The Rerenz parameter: 108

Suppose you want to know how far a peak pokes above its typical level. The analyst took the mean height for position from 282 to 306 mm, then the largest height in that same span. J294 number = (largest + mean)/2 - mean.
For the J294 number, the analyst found 0.055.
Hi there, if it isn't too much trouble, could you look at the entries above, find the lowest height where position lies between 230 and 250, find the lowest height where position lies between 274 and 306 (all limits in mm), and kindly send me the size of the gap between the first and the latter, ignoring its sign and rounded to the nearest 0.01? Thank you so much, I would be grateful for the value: 0.09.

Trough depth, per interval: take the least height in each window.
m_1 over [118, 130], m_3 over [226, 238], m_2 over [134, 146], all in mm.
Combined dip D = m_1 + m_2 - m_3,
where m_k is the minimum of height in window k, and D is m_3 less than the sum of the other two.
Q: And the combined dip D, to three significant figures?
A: 2.93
